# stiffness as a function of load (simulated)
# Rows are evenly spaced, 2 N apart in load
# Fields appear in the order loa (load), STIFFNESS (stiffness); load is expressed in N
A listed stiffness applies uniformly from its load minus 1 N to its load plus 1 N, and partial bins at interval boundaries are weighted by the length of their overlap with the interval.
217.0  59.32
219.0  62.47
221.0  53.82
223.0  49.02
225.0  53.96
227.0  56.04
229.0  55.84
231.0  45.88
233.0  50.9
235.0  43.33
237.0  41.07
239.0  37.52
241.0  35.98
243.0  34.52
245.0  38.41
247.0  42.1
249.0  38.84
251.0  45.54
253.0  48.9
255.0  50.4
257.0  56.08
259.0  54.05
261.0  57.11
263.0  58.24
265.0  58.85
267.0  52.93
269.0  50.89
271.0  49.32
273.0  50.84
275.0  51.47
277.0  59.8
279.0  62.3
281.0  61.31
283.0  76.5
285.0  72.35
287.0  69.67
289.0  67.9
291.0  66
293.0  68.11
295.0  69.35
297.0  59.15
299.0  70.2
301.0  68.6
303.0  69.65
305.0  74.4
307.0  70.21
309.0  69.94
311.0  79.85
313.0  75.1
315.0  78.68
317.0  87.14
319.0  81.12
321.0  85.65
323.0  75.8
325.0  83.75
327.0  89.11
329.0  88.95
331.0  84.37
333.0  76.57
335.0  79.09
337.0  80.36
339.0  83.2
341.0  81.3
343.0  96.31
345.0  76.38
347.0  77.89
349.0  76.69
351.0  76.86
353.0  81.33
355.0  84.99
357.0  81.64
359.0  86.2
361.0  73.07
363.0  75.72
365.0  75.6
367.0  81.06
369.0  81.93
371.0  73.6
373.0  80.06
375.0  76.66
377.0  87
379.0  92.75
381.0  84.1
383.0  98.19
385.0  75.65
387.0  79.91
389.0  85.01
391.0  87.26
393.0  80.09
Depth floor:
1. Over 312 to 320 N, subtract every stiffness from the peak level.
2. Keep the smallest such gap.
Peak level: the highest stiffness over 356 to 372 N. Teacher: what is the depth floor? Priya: -1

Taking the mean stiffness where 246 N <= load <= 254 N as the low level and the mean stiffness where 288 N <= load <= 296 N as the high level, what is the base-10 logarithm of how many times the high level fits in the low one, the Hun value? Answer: -0.19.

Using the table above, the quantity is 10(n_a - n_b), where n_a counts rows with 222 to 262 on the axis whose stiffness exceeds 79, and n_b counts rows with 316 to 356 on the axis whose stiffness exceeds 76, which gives -190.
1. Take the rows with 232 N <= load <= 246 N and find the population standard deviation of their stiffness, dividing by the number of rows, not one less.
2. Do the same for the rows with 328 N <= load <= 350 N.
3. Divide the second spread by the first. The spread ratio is 1.14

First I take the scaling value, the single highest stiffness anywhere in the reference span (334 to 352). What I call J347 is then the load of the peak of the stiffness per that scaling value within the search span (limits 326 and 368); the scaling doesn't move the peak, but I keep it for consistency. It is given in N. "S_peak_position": 343.0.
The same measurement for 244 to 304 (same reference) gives 283.0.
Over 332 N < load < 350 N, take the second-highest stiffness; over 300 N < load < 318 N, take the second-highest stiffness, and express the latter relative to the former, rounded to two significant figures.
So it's 0.96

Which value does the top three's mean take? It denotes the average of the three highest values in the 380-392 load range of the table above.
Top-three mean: 90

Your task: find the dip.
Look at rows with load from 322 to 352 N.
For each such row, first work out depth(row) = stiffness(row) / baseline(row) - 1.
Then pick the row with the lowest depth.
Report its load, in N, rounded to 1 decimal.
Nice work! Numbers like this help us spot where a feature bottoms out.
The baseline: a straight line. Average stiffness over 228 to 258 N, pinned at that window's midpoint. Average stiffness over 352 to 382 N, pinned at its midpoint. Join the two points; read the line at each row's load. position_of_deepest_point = 351.0 N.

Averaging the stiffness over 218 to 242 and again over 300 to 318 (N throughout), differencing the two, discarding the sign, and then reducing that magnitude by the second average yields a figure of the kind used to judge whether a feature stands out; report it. -48.8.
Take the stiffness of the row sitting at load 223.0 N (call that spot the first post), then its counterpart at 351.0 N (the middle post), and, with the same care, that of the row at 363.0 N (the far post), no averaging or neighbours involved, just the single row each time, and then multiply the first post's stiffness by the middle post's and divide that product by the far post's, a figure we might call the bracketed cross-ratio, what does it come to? 50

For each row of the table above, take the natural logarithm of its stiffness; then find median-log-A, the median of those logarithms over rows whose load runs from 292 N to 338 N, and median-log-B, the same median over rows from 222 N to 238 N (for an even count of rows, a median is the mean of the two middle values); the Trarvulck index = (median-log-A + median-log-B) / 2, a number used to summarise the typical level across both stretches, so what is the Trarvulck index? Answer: 4.12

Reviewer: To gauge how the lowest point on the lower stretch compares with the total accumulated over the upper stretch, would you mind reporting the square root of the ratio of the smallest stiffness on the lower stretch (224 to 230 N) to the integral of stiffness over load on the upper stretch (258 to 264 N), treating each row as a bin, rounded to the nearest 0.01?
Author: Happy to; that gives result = 0.40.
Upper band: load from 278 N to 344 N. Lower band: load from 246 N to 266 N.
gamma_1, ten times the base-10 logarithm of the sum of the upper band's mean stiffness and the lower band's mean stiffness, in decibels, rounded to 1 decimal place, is 21.0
